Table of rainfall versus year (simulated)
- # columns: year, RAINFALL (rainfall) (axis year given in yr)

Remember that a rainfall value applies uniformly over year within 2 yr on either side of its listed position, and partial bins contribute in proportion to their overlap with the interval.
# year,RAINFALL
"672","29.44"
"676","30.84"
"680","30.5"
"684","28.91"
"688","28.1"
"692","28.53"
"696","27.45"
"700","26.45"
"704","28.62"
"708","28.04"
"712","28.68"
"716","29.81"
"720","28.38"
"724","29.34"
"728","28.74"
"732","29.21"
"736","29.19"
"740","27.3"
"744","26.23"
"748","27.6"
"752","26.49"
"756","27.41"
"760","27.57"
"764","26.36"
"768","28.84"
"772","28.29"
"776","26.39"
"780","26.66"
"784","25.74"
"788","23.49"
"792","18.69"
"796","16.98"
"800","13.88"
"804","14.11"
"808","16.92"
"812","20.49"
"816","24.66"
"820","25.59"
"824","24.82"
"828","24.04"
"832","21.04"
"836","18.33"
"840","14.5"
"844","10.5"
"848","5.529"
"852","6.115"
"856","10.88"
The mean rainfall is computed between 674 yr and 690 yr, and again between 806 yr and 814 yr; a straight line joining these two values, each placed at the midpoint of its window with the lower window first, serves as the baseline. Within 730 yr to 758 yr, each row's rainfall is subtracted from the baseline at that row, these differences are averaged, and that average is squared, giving 11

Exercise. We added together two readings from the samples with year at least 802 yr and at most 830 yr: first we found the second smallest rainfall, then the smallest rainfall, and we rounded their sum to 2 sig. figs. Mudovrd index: 31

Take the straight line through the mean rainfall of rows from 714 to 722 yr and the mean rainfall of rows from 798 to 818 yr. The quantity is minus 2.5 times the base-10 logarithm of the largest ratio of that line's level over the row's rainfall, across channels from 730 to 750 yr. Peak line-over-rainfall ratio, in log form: 0.014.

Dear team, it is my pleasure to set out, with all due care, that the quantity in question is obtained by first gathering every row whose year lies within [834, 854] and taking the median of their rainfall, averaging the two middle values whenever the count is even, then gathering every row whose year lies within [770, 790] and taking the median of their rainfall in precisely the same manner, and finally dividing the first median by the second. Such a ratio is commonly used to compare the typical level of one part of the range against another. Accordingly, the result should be 0.40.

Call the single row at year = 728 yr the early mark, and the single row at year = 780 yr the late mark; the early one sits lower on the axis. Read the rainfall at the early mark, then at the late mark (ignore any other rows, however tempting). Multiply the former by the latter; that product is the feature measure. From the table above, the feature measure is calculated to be 766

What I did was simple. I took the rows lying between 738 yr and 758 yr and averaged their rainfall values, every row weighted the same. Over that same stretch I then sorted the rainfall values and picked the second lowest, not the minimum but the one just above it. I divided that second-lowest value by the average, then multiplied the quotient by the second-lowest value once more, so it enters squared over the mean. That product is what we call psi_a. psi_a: 26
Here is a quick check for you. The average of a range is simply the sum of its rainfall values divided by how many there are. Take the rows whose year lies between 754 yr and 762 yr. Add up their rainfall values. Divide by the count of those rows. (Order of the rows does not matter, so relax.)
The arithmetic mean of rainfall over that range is 27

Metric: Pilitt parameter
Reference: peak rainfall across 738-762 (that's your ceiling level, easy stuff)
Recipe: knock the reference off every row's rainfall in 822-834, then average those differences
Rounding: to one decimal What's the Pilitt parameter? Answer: -4.3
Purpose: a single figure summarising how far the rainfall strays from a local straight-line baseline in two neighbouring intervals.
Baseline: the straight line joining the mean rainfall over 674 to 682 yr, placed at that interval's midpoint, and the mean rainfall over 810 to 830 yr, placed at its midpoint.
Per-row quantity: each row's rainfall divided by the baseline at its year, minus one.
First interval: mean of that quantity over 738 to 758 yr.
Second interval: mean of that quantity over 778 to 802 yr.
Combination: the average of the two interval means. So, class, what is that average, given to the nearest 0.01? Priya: -0.09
